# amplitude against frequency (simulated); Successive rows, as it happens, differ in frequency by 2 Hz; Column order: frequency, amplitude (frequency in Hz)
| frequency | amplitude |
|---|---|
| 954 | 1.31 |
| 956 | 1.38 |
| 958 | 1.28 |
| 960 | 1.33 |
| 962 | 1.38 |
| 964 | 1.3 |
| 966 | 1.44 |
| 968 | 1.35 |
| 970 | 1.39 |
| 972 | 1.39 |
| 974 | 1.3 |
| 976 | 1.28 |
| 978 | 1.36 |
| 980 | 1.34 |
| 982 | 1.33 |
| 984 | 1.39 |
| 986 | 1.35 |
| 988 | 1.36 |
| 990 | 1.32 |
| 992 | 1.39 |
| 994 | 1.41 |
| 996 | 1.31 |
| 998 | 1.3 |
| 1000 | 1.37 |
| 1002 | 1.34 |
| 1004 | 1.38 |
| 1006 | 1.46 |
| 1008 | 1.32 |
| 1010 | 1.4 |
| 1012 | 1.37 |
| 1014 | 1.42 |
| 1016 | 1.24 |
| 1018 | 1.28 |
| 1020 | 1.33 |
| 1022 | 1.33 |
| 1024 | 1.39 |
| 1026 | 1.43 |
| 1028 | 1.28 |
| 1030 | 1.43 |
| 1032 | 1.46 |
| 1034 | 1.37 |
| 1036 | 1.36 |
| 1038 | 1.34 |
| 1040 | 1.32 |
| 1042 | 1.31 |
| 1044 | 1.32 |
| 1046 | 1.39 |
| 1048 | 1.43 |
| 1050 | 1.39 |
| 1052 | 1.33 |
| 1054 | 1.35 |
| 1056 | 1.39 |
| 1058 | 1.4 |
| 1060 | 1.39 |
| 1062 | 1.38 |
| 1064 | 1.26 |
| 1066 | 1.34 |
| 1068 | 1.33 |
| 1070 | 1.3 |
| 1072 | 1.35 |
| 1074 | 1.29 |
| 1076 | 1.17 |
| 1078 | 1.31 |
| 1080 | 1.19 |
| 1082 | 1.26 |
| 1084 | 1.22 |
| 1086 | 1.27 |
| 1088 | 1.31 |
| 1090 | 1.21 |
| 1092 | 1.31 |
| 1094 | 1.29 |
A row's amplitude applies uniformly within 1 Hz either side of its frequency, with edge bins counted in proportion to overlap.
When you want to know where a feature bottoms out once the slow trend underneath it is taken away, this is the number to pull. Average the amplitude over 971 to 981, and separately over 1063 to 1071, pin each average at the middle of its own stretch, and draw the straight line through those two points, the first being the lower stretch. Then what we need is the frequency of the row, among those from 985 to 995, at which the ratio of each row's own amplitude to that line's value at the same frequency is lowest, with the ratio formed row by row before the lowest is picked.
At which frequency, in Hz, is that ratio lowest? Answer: 990 Hz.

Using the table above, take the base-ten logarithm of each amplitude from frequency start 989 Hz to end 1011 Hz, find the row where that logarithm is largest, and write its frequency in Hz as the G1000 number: 1006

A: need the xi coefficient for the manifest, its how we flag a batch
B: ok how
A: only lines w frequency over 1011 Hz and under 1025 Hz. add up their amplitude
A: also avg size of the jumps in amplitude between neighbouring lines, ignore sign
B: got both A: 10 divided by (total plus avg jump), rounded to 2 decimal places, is 1.06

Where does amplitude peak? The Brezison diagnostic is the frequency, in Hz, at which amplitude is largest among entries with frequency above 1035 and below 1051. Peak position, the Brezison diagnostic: 1048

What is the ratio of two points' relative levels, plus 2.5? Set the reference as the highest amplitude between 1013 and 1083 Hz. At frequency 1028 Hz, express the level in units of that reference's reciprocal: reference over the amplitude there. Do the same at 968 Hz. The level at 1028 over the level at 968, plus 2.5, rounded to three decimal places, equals 3.555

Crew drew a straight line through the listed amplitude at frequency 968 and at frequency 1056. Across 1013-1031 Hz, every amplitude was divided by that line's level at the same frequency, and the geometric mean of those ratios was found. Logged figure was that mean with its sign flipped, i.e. -0.98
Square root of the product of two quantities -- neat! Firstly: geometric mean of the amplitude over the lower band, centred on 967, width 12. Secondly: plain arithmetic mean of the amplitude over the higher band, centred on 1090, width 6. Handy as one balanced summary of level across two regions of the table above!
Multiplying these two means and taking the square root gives 1.32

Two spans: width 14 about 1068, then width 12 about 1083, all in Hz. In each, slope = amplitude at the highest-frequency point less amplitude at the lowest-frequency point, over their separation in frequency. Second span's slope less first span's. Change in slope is 0.0075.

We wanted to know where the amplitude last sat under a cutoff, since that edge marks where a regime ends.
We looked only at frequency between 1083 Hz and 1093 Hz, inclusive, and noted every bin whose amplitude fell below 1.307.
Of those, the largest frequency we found 1090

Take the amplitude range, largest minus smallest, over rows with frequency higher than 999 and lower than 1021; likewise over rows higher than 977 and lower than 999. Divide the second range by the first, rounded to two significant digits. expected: 0.50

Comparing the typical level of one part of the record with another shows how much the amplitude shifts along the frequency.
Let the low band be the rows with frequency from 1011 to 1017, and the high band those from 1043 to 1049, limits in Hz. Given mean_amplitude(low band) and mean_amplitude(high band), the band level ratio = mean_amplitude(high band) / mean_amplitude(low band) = 1.03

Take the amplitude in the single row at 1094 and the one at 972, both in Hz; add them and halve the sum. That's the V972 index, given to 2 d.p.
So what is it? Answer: 1.34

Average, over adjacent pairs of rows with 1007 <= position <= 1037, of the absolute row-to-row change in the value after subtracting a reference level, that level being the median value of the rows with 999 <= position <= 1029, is 0.069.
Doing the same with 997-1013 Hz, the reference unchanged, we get 0.067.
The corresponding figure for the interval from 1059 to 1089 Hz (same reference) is 0.067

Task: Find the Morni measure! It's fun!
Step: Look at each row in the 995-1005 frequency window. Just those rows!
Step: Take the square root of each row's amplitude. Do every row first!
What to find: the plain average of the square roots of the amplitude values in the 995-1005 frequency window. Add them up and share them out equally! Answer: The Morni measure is 1.16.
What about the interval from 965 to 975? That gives 1.17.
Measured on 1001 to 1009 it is 1.17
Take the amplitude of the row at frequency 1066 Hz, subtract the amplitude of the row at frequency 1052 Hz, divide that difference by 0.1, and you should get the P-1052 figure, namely 0.10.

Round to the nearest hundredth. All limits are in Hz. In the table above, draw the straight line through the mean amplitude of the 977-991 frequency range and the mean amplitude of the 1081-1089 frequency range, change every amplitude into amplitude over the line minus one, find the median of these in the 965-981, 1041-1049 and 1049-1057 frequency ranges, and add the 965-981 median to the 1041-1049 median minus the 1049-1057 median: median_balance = -0.02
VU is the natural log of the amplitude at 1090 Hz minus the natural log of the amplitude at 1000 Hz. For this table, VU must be -0.12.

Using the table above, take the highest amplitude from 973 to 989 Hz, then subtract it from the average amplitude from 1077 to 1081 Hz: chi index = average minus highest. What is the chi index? -0.14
